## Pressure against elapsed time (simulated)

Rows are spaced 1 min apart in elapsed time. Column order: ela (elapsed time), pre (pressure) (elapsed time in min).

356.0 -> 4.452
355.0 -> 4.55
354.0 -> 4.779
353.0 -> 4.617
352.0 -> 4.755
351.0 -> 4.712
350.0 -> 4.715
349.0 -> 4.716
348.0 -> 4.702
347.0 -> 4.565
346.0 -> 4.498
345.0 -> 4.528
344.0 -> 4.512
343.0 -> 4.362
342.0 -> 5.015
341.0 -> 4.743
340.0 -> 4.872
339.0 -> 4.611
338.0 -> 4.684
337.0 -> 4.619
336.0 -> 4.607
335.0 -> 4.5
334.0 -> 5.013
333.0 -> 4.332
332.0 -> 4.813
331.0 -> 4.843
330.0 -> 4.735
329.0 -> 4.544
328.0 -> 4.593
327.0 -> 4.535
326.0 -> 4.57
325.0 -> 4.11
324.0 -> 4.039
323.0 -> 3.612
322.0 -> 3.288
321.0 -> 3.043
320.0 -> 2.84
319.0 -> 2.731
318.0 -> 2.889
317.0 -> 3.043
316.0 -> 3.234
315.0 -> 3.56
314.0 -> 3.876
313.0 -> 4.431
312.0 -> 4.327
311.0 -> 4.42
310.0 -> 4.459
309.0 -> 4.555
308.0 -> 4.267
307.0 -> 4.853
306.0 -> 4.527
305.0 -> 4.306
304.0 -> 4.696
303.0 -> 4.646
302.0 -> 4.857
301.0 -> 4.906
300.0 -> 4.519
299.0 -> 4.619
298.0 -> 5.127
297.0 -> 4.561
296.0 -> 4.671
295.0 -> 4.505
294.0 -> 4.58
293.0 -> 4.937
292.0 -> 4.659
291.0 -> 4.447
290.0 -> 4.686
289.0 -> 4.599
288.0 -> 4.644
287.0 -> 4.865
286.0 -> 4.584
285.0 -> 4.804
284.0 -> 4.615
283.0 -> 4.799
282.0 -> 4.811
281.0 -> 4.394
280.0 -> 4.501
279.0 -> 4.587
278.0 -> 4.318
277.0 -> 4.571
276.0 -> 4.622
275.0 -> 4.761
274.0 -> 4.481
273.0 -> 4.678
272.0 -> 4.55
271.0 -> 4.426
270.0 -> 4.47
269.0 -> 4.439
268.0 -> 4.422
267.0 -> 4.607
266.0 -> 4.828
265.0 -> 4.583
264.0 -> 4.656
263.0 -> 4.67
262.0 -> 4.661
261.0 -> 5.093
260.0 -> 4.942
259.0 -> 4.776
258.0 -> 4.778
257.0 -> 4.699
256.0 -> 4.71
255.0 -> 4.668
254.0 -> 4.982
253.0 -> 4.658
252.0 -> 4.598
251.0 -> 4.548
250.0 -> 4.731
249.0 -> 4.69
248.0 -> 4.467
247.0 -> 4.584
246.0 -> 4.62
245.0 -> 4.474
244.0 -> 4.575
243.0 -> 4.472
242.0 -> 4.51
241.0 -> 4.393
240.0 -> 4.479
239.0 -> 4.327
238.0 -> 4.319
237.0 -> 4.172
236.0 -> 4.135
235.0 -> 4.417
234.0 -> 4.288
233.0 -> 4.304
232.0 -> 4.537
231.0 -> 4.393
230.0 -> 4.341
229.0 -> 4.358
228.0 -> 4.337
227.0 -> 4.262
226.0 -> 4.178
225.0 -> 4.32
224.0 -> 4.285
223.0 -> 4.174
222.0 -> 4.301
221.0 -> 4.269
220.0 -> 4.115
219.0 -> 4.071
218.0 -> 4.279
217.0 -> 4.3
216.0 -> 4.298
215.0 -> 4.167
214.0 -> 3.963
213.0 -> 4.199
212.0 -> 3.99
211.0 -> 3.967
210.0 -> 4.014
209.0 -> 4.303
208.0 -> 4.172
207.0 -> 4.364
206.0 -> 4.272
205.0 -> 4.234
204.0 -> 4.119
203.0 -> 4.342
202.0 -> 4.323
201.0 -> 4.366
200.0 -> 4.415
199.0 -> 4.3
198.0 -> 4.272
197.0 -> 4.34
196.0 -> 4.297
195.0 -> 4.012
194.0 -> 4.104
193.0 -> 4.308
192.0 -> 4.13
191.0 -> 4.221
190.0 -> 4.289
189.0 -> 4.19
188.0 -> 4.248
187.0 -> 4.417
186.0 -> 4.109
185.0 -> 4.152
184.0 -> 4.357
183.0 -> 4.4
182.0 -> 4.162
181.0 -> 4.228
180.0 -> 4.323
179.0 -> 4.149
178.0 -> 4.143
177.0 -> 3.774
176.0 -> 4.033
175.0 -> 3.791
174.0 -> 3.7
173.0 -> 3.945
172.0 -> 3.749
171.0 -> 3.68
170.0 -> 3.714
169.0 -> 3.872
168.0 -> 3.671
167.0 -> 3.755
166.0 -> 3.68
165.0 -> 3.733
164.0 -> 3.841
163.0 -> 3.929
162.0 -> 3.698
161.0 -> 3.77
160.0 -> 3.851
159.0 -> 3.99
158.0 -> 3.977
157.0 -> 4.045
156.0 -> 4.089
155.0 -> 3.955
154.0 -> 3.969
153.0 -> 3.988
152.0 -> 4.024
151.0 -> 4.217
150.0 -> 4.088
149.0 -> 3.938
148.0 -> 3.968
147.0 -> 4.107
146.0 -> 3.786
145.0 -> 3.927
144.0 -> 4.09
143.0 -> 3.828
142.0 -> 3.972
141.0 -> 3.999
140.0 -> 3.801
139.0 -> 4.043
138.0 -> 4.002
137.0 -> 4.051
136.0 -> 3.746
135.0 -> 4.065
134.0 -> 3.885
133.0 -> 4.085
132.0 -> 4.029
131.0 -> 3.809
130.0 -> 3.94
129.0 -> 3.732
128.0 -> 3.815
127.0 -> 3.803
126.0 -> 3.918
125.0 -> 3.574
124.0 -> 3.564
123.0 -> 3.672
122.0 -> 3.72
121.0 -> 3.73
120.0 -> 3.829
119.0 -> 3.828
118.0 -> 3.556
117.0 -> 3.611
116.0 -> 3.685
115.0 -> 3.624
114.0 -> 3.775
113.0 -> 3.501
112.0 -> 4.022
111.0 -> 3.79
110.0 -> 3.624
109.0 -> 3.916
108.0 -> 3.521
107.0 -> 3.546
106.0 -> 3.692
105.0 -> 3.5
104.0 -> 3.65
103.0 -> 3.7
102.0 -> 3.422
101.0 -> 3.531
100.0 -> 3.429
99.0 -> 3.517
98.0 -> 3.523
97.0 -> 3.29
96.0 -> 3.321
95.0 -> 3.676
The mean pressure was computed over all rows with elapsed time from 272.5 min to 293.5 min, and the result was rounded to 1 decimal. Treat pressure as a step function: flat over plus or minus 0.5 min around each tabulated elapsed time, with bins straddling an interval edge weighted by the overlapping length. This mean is 4.6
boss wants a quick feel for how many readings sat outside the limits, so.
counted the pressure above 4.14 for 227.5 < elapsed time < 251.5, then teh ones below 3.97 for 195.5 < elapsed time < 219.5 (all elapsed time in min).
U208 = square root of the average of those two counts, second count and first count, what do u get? 3.5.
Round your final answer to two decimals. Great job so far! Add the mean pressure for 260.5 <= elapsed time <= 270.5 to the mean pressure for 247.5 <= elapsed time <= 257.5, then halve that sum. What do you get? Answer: 4.66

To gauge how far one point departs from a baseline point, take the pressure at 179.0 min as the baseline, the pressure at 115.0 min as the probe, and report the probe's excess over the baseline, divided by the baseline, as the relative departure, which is -0.13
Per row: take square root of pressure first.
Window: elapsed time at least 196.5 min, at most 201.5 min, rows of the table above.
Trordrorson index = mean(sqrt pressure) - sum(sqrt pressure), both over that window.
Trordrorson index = -8.33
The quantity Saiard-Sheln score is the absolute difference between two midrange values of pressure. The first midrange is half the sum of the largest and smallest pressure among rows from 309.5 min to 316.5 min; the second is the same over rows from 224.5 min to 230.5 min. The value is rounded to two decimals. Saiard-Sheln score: 0.42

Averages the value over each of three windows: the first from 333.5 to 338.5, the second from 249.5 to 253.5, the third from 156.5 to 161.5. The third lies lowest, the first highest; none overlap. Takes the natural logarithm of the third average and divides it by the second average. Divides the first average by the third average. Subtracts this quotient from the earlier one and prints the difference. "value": -0.90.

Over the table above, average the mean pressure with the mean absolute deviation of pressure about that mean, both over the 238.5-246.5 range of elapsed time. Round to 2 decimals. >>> 2.27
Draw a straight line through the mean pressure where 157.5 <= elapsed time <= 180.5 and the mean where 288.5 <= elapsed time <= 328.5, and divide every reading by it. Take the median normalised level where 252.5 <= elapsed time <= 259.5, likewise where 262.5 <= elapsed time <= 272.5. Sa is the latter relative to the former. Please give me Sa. 0.96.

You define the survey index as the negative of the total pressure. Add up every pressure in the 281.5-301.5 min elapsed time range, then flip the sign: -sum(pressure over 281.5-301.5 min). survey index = -94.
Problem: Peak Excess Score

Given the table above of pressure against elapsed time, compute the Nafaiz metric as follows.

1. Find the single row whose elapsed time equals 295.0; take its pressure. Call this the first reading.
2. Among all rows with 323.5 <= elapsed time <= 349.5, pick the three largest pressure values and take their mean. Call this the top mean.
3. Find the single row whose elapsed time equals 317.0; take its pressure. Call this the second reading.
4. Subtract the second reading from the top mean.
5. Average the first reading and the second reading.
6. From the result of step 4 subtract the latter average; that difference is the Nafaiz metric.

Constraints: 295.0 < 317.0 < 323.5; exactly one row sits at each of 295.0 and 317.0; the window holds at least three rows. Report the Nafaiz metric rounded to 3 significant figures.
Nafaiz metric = -1.85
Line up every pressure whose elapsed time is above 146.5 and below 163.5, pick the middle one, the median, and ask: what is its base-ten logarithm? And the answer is 0.60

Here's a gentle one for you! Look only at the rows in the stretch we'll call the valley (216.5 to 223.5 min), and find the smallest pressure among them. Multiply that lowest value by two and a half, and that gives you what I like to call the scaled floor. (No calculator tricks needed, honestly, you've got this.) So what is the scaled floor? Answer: 10.2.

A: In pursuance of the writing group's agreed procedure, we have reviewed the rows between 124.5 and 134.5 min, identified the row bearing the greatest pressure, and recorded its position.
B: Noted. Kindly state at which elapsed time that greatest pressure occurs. 133.0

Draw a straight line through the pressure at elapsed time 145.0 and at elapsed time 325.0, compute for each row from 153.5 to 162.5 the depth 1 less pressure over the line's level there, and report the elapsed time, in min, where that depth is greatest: 162.0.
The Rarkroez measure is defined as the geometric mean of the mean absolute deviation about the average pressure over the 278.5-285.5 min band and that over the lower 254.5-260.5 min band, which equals 0.098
